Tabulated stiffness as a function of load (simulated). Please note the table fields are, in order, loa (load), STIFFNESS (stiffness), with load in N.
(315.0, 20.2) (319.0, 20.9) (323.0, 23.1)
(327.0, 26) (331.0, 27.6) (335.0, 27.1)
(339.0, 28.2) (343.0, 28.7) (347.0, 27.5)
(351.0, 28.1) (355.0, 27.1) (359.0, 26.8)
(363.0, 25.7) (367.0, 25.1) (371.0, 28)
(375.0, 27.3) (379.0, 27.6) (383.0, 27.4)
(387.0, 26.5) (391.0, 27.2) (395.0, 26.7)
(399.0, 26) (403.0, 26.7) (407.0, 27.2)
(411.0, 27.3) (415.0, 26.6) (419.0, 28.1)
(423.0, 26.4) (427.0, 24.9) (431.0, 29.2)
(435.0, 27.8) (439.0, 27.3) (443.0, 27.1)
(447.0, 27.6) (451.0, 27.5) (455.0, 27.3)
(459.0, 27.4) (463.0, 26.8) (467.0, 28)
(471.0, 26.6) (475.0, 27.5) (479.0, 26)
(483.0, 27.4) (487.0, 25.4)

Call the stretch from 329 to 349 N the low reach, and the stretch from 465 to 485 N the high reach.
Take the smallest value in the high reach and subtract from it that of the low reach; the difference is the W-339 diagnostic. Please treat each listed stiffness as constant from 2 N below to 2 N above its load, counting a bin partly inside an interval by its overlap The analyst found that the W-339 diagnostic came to -1.1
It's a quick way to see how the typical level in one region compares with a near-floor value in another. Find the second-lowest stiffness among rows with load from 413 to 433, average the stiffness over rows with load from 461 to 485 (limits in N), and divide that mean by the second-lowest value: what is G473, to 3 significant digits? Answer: 1.02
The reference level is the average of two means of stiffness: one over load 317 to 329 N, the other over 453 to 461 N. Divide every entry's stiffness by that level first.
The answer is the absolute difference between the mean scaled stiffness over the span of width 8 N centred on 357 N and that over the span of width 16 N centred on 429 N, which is 0.005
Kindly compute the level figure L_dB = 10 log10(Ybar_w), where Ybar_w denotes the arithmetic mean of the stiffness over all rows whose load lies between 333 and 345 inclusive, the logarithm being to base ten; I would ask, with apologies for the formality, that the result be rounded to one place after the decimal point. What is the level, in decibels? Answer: 14.5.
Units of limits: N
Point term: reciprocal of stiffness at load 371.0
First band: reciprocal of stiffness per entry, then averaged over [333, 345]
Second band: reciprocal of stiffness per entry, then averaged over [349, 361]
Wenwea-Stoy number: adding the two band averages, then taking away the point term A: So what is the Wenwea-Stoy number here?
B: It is 0.0366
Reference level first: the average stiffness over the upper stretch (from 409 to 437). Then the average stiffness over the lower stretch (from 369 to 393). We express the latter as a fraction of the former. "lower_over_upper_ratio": 1.01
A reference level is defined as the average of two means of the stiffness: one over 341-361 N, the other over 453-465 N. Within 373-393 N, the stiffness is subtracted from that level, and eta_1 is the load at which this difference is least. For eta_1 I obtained 379.0 N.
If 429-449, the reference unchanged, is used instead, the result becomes 431.0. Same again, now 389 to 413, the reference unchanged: 411.0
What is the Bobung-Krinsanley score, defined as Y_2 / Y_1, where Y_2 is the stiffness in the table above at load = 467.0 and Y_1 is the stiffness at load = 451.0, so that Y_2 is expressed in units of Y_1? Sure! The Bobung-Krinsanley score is 1.02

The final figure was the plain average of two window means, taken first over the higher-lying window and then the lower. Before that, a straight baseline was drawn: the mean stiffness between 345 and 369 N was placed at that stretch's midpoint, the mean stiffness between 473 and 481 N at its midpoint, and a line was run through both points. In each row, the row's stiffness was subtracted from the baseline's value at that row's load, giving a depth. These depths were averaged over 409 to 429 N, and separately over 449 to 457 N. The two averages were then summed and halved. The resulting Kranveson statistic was -0.291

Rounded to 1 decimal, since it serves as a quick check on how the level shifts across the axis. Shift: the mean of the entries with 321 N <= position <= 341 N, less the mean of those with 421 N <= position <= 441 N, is -0.7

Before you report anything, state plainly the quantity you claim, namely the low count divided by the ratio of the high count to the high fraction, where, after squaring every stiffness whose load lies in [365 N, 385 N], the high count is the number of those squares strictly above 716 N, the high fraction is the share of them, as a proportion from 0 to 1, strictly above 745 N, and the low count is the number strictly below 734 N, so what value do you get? 0.20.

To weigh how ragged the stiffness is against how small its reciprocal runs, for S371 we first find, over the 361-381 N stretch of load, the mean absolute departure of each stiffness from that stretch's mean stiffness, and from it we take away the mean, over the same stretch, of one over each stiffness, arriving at 1.0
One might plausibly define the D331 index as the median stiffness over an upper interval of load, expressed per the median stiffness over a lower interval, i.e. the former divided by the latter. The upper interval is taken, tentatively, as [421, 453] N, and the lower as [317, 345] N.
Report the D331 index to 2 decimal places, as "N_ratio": 1.01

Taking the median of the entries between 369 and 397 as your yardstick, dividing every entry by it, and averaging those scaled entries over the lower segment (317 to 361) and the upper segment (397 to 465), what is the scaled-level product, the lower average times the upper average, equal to 0.963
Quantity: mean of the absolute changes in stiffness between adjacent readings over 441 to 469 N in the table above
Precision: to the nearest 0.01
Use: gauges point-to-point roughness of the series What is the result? 0.45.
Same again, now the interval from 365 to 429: 0.91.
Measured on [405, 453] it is 1.14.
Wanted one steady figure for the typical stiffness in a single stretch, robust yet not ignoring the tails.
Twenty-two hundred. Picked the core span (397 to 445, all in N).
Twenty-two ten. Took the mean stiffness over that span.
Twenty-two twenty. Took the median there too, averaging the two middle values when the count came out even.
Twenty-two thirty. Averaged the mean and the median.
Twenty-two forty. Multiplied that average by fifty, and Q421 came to 1355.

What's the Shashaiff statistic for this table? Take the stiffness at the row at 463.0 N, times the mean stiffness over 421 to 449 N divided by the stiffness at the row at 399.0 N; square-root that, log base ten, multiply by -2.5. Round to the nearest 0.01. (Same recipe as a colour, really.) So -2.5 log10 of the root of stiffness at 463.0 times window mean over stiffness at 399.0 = -1.81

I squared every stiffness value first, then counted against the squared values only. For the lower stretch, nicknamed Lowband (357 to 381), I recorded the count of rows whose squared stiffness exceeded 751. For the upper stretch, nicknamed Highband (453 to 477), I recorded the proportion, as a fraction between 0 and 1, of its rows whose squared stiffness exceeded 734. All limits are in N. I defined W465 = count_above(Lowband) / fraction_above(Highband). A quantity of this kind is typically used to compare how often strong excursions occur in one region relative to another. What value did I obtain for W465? 3.0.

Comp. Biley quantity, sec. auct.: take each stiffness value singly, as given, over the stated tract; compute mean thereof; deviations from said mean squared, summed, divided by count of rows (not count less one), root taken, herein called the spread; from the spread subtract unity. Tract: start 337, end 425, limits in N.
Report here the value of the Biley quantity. -0.2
